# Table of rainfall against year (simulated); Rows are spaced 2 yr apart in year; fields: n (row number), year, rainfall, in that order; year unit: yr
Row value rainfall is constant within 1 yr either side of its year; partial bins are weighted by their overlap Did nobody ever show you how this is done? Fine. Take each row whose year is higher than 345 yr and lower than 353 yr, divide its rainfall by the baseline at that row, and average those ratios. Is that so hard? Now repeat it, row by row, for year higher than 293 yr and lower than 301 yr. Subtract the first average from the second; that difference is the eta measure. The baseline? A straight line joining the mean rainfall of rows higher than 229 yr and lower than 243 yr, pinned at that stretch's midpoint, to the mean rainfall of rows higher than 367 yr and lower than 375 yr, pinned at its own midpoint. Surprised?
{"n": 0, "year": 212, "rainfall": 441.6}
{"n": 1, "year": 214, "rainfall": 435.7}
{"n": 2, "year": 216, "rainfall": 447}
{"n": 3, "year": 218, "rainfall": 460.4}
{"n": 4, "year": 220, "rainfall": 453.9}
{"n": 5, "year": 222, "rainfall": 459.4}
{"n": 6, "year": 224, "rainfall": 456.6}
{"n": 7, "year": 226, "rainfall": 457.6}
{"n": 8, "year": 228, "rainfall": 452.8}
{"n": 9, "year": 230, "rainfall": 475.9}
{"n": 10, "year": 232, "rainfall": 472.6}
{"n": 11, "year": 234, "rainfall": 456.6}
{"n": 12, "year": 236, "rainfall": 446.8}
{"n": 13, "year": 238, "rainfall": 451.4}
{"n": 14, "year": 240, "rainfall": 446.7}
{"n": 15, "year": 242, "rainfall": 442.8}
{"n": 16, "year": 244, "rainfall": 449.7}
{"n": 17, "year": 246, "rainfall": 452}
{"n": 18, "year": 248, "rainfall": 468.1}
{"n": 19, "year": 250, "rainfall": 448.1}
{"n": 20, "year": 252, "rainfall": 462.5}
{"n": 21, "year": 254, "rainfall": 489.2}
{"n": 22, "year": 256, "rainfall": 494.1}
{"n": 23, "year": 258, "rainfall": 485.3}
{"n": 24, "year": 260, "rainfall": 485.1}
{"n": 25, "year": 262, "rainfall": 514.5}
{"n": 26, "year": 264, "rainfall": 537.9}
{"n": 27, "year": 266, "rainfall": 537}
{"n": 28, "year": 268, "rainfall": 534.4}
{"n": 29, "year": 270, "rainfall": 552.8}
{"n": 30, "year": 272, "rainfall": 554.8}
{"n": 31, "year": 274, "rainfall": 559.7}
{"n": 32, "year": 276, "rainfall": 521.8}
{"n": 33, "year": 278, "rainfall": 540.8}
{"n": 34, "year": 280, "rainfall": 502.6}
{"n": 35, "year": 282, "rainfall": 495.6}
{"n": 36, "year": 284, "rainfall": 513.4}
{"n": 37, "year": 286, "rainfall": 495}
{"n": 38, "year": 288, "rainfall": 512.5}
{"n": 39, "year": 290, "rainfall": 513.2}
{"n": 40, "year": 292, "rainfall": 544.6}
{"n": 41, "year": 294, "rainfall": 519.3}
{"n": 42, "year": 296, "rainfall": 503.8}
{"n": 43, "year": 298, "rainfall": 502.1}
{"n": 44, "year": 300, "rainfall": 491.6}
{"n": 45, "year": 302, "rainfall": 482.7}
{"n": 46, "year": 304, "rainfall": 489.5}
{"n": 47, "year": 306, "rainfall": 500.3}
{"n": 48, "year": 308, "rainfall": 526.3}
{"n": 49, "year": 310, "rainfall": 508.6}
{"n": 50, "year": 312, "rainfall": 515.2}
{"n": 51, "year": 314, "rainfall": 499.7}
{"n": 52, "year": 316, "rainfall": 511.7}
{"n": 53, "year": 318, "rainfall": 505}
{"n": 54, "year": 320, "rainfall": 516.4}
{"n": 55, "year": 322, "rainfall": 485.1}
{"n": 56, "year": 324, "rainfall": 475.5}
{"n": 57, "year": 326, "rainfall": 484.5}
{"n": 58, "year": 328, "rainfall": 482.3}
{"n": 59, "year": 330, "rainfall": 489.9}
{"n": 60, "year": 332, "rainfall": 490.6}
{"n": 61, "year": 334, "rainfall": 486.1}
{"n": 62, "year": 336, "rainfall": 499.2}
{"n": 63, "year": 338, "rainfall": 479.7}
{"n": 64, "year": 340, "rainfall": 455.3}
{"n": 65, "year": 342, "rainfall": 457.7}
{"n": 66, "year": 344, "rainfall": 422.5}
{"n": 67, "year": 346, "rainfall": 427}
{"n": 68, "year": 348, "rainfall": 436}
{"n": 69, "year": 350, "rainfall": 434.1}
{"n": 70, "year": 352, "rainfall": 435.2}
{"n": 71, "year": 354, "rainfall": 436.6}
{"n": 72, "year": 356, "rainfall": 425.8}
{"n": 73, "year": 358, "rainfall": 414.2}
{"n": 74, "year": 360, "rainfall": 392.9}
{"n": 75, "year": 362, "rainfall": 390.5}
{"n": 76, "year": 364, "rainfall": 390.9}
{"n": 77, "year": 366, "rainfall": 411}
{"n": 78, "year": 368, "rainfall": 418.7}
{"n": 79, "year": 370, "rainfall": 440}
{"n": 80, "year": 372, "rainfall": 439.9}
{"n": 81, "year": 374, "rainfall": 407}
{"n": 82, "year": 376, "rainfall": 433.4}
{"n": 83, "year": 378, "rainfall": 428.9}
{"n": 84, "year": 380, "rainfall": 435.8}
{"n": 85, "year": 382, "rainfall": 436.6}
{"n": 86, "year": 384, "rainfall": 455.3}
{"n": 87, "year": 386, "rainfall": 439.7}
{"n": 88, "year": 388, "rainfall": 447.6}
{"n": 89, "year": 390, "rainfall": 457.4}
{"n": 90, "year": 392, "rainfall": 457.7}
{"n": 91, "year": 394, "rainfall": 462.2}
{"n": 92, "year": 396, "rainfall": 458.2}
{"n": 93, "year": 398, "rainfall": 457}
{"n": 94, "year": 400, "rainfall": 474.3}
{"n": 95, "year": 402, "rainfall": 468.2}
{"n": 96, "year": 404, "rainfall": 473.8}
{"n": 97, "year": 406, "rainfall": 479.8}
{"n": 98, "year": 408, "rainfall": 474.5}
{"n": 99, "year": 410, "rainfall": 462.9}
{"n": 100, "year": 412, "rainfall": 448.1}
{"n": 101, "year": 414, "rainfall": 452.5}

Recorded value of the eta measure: 0.13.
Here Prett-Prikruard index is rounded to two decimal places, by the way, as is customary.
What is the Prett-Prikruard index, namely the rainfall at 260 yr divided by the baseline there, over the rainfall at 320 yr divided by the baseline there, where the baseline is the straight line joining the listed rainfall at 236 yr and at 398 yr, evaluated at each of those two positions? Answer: 0.95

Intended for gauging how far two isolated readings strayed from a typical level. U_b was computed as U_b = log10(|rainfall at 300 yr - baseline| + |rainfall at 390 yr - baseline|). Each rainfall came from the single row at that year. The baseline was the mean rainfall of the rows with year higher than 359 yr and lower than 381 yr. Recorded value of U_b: 2.06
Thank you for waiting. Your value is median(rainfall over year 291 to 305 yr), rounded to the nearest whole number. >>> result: 502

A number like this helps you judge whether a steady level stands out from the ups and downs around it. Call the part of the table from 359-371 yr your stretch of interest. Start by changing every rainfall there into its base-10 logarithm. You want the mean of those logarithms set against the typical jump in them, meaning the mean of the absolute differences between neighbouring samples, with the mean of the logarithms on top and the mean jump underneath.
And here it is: 239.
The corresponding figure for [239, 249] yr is 380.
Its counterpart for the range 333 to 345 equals 151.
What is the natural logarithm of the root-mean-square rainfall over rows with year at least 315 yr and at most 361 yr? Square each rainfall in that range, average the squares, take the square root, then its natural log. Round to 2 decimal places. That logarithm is 6.14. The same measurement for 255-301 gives 6.25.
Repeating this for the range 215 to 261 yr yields 6.14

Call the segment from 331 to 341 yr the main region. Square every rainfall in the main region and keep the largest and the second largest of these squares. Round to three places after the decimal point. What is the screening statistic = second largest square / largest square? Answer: 0.966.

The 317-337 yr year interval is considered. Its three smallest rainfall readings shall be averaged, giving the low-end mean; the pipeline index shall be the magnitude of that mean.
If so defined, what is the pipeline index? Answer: 481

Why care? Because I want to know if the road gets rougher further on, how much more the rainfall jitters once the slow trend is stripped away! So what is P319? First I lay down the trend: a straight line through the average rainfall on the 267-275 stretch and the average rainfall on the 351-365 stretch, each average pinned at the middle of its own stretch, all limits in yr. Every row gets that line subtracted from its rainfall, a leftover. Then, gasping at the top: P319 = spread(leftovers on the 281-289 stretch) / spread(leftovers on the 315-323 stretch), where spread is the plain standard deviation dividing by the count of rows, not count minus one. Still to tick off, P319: 1.1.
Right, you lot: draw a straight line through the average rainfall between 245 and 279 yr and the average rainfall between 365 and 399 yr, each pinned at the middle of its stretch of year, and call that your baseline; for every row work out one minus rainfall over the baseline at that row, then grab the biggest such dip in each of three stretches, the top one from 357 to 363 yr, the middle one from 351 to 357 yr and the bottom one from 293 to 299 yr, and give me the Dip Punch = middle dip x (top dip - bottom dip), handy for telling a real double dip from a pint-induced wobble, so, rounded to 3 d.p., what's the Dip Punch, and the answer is 0.011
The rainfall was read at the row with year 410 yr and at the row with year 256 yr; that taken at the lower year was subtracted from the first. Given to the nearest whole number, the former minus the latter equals -31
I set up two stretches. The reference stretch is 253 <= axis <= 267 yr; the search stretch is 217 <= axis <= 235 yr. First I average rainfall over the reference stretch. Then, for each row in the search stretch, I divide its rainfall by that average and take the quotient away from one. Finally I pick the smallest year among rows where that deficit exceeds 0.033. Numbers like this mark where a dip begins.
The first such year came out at 218 yr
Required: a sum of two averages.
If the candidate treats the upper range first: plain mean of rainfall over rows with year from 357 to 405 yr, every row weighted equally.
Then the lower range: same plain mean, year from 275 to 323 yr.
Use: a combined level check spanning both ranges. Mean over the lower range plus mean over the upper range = 945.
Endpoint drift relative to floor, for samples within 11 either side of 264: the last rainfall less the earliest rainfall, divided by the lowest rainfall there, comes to 0.15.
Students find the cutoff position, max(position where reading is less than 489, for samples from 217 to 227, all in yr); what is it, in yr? 226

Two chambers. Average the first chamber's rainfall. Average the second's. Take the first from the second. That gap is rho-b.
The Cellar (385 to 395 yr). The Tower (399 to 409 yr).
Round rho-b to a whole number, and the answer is 21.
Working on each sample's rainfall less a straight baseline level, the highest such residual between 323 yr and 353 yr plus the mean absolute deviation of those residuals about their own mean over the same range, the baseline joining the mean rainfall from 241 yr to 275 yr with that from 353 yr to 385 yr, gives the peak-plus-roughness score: 73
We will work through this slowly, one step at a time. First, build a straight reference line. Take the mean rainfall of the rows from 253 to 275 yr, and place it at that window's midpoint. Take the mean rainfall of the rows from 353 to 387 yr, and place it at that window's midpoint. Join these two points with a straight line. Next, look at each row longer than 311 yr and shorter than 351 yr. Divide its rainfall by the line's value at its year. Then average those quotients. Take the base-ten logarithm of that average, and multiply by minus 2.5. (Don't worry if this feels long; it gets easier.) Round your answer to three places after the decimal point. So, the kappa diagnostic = -0.041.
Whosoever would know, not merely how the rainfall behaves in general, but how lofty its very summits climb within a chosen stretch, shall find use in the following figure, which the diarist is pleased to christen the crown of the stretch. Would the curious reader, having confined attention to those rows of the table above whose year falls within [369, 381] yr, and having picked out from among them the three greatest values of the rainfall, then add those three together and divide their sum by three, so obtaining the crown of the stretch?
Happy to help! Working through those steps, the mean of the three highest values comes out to 439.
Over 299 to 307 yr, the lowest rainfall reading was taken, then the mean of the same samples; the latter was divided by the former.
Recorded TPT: 1.02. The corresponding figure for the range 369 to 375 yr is 1.05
